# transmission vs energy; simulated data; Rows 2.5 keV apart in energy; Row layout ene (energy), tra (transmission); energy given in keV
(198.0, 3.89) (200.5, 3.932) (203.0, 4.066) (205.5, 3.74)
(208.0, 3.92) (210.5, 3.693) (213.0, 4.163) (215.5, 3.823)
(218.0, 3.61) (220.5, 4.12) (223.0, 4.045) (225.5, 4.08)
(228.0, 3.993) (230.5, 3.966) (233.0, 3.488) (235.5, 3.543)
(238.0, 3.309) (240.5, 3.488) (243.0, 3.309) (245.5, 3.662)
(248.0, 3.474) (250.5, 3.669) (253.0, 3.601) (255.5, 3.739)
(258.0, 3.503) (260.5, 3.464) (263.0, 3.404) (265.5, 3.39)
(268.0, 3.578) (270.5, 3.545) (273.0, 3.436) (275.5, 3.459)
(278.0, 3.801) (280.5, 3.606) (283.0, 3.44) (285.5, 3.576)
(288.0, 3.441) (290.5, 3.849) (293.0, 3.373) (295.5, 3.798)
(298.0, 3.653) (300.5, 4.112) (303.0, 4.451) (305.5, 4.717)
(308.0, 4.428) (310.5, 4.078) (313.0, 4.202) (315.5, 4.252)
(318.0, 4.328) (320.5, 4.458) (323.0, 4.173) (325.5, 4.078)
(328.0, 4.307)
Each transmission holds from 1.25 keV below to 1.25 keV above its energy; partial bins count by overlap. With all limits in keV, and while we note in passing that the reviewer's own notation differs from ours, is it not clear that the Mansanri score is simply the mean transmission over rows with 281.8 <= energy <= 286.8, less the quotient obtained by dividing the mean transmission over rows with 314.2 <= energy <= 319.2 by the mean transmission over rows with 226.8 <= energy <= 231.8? 2.43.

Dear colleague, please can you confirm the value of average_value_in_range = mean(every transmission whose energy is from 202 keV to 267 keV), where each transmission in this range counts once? 3.70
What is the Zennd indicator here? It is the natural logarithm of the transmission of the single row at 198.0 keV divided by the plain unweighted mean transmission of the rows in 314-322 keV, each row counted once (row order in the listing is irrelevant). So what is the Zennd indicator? -0.11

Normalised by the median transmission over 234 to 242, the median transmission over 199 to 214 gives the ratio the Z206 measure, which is 1.13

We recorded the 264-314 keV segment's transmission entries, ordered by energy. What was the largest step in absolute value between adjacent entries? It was 0.48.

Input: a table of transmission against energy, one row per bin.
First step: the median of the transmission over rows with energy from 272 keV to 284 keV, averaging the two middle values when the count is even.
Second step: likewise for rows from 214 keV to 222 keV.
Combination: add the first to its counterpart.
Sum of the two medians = 7.3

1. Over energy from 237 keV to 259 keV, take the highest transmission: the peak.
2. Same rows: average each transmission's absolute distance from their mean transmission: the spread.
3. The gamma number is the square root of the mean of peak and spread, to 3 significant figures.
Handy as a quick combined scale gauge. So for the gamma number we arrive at 1.39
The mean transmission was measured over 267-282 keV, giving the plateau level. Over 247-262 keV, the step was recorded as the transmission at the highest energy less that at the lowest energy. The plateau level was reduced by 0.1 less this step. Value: 3.5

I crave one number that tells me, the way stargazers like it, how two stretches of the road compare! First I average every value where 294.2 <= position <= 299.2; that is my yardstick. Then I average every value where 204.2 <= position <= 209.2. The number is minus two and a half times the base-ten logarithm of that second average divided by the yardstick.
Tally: 0.0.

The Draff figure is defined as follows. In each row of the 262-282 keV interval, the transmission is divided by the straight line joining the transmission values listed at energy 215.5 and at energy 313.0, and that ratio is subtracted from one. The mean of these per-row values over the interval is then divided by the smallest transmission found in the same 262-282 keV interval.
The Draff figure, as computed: 0.038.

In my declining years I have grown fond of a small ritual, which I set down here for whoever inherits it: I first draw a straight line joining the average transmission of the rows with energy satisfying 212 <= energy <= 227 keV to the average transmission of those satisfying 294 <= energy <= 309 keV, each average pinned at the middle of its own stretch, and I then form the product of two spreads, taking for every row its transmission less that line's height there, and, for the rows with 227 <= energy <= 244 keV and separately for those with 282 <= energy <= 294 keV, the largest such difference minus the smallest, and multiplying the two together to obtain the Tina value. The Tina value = 0.35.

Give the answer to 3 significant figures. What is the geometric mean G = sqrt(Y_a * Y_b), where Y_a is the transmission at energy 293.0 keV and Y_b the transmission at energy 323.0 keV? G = 3.75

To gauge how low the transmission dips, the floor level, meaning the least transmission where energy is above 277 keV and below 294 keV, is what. 3.373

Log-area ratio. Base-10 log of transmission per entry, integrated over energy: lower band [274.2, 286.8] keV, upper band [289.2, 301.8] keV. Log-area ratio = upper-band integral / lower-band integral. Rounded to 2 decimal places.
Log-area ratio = 1.04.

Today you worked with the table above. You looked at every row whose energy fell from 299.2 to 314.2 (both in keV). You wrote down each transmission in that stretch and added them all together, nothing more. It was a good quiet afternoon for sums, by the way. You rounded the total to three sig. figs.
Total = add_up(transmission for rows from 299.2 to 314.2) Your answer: 26.0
